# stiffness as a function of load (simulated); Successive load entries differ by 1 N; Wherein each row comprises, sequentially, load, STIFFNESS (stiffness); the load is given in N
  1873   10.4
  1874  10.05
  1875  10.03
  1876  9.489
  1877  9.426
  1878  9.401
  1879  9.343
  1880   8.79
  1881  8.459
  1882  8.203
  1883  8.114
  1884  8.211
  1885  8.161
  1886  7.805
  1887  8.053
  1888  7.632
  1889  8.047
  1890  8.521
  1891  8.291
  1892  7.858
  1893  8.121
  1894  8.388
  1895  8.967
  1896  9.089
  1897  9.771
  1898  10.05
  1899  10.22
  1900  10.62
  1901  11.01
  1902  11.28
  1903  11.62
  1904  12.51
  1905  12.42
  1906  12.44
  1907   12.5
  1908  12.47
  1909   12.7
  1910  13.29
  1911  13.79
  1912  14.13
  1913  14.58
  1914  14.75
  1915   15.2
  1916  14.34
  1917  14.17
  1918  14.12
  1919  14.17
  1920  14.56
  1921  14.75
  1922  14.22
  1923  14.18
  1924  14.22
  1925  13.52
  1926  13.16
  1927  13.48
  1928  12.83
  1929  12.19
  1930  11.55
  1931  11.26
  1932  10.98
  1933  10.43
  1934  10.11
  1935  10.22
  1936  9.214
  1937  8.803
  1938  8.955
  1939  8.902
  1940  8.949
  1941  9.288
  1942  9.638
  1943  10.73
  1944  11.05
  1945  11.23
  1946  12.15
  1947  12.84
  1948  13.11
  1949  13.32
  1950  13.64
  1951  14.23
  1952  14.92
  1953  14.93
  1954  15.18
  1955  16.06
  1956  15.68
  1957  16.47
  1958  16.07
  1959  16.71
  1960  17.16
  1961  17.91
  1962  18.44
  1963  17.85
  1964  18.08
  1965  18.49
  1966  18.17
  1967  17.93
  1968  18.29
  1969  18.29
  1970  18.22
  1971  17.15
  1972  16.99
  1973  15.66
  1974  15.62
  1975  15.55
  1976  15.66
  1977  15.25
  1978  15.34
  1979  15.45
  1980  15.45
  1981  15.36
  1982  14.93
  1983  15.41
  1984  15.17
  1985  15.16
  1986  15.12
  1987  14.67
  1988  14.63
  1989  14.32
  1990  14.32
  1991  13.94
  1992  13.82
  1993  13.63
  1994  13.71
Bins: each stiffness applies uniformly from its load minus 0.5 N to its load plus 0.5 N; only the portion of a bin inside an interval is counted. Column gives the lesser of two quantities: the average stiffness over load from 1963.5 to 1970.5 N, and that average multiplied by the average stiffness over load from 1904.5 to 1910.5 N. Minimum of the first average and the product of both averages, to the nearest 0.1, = 18.2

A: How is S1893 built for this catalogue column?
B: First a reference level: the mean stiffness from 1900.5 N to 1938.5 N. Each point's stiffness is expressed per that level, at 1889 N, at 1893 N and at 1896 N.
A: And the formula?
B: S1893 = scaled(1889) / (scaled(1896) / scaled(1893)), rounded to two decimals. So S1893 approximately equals 0.57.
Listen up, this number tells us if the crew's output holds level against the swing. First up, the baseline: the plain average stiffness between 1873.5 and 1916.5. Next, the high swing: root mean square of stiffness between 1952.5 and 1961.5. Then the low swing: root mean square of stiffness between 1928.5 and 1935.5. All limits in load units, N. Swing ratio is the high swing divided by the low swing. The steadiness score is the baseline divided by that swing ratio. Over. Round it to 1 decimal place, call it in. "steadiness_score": 7.0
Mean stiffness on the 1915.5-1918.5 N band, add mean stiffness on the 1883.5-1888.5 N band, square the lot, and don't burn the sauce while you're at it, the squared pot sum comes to 492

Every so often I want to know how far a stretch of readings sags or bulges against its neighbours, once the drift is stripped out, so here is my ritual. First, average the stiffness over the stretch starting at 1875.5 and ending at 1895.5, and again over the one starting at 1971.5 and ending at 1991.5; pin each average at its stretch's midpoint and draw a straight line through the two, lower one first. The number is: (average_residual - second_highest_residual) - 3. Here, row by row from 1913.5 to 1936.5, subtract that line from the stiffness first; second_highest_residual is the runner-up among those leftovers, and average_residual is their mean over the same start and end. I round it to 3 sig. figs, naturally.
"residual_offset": -5.58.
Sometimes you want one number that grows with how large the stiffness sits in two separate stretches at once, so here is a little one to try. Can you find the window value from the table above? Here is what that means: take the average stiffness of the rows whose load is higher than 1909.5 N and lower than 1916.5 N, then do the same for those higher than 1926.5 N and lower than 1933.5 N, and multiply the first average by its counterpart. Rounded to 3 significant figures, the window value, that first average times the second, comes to 169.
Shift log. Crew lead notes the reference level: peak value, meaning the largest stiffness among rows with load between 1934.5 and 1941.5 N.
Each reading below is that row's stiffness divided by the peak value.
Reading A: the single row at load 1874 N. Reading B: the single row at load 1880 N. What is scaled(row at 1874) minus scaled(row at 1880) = 0.12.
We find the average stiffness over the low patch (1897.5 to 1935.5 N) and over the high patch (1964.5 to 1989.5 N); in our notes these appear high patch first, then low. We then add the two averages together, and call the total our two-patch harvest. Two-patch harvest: 29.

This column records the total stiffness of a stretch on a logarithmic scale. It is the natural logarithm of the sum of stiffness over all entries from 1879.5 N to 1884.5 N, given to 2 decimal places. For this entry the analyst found 3.73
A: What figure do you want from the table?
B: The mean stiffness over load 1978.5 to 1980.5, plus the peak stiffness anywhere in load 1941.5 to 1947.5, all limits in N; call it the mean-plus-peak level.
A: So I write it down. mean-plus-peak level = 28.3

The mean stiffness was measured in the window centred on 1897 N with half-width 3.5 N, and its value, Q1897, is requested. 10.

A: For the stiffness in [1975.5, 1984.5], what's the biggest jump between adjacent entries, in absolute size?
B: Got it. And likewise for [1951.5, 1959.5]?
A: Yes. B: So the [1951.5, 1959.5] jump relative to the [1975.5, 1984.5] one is 1.8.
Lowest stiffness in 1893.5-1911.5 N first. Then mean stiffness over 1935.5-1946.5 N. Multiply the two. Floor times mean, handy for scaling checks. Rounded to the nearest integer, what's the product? 83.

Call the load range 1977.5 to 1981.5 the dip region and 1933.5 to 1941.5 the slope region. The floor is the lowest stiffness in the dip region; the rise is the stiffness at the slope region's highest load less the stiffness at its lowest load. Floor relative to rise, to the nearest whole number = -19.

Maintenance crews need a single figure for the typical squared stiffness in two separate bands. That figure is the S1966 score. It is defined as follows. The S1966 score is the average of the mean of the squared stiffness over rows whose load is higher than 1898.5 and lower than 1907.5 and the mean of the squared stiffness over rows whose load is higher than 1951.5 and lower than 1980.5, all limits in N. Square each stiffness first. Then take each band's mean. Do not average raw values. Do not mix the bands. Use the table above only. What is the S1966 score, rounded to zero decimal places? 207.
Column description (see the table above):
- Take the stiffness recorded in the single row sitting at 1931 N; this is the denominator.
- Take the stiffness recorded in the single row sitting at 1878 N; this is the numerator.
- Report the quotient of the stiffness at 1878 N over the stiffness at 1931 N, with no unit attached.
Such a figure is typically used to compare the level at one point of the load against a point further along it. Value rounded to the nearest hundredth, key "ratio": 0.83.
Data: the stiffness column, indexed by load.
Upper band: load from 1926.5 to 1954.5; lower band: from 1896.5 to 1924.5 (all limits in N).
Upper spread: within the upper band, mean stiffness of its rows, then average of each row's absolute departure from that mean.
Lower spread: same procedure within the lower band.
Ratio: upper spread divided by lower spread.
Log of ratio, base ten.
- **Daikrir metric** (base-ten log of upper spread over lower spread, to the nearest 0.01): 0.09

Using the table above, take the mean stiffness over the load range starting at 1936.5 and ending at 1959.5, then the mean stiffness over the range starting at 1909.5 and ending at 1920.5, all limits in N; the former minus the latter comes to -1.5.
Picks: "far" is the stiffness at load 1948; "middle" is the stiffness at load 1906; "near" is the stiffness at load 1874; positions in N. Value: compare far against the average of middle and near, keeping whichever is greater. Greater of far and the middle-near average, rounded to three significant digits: 13.1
